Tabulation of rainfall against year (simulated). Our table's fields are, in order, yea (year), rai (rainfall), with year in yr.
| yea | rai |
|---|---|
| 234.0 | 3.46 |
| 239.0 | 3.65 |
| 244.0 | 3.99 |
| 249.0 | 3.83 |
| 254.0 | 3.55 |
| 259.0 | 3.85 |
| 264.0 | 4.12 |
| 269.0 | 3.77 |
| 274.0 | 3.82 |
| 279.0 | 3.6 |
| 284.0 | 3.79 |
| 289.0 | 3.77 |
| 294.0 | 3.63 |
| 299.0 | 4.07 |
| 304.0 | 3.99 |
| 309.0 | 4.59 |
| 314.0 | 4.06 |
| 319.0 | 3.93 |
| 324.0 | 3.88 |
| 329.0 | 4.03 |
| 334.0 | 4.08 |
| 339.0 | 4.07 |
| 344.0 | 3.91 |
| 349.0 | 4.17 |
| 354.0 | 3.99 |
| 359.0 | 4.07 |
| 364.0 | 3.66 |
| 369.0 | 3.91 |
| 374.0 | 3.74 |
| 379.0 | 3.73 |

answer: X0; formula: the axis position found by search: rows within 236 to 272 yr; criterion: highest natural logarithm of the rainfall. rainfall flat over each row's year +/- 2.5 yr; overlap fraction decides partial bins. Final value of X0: 264.0 yr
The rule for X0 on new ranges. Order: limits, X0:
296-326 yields 309.0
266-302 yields 299.0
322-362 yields 349.0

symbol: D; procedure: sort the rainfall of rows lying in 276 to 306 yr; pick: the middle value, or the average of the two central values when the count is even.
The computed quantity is 3.78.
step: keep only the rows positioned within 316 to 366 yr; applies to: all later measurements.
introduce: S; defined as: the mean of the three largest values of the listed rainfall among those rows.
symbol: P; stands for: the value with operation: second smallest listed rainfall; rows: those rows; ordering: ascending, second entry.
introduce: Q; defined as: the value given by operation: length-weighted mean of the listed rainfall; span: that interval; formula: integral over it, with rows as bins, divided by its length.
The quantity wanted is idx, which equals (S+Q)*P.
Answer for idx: 31.4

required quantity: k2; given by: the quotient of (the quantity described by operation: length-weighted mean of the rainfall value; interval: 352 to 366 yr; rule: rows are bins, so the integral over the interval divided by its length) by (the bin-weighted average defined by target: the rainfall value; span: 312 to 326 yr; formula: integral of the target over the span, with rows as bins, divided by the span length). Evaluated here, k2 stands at 0.99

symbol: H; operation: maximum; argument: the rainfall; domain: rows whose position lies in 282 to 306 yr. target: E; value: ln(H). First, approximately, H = 4.07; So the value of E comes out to 1.40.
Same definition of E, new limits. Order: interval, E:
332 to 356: 1.43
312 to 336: 1.41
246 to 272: 1.42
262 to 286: 1.42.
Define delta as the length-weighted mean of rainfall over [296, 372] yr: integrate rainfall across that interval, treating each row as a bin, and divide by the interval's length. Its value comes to 4.02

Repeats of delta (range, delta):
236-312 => 3.87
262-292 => 3.80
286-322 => 4.00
